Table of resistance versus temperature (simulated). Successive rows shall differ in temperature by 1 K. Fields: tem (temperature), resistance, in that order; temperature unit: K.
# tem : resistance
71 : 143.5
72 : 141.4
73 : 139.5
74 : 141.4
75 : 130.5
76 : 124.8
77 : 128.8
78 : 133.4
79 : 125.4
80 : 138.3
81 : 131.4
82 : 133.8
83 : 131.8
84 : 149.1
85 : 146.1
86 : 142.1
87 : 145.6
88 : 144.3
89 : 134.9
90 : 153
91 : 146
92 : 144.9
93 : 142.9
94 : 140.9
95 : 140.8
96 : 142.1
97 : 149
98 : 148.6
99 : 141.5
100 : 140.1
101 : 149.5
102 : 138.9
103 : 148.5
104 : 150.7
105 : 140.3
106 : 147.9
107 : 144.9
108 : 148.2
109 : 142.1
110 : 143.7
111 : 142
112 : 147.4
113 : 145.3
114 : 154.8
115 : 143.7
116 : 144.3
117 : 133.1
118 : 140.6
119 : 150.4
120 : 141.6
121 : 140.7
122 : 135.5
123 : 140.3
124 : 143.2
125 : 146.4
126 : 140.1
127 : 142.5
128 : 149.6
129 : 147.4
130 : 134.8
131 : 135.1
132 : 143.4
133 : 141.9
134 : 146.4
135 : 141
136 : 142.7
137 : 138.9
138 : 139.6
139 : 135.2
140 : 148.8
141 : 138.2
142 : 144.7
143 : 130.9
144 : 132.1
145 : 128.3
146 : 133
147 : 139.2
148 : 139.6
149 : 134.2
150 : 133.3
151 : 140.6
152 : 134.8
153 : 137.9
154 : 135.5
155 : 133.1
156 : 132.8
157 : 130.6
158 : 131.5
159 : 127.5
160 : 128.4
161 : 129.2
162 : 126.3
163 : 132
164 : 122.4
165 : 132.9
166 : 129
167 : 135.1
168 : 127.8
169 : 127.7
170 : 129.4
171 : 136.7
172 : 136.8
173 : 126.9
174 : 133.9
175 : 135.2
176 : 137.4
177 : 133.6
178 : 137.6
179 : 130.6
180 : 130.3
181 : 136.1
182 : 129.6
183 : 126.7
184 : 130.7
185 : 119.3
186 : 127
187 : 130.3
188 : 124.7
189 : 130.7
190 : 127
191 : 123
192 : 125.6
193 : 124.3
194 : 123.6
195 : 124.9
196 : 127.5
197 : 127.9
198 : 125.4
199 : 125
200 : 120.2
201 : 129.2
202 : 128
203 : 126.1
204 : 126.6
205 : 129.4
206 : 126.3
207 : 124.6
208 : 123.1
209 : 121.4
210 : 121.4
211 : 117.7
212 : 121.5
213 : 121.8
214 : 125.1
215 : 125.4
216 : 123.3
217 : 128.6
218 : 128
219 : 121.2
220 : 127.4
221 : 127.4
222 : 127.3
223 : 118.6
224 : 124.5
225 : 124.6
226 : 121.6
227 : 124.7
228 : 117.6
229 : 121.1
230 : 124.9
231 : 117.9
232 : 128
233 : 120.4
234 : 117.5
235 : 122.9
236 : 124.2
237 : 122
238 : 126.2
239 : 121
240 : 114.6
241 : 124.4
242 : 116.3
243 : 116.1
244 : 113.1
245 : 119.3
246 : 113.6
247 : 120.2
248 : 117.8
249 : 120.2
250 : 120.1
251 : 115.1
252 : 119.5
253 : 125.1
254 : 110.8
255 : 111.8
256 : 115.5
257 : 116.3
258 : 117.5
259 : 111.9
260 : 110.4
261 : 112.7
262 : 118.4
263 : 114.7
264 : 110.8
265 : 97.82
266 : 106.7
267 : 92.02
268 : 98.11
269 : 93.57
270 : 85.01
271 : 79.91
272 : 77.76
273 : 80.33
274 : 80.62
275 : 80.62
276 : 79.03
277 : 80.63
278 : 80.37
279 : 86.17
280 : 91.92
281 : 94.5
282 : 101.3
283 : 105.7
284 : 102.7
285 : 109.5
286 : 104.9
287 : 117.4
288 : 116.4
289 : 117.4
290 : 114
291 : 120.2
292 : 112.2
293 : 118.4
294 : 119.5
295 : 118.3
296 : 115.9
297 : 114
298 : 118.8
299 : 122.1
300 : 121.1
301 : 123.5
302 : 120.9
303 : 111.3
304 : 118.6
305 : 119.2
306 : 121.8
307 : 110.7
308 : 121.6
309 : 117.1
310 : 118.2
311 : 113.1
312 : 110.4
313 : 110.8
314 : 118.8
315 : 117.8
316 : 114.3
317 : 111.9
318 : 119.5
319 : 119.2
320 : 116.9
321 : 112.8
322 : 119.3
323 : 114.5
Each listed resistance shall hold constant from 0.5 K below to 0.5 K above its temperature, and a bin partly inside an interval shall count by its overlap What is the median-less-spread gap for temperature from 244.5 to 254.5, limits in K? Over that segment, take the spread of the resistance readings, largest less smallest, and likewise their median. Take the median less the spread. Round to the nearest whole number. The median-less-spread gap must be 105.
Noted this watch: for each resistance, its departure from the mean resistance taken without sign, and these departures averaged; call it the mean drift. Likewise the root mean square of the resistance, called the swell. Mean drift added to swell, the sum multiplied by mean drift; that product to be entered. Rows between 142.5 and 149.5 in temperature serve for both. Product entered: 443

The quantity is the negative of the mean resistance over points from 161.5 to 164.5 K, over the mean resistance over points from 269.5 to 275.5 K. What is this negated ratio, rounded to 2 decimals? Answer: -1.57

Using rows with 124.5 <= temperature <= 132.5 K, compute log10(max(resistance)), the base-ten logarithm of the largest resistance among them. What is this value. 2.17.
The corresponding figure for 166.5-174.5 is 2.14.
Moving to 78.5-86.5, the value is 2.17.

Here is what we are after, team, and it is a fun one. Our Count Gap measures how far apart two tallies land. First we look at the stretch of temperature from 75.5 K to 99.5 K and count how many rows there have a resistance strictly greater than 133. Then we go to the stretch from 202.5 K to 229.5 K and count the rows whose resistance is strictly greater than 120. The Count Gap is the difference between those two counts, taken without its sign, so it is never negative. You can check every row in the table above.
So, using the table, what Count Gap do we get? 5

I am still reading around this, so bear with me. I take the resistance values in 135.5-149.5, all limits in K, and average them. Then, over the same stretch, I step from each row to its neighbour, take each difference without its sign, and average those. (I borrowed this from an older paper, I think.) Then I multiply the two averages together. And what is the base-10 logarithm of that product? 2.90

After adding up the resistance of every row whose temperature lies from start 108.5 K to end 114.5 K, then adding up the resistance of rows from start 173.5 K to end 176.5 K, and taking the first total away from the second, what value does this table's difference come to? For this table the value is -469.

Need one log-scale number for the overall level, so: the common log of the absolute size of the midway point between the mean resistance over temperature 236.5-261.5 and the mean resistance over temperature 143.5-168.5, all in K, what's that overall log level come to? 2.10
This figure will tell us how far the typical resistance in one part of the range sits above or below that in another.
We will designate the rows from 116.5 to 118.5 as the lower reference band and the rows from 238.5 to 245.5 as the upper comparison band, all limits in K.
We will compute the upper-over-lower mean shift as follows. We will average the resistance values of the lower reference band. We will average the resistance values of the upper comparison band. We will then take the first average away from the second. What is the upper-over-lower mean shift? -19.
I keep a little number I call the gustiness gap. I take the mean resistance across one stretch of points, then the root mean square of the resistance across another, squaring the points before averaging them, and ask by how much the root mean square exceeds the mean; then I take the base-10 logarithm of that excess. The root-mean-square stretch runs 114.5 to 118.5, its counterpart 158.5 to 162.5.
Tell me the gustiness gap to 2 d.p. 1.10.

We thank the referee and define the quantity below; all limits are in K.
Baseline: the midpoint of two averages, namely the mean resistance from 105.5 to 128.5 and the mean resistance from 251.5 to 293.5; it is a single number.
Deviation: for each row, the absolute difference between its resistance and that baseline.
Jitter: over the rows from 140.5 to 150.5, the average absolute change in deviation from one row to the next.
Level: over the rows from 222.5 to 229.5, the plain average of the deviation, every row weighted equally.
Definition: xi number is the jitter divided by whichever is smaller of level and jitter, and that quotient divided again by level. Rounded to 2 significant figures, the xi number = 0.70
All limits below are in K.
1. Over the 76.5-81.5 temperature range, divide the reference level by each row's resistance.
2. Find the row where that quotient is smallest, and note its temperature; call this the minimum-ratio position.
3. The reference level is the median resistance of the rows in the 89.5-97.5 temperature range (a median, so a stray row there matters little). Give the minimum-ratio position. 80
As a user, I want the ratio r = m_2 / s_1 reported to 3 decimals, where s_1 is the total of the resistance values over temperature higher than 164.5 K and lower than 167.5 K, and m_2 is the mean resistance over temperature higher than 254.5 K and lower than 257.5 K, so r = 0.288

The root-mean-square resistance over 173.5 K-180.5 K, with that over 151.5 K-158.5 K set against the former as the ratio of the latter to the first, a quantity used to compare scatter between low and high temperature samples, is 1.0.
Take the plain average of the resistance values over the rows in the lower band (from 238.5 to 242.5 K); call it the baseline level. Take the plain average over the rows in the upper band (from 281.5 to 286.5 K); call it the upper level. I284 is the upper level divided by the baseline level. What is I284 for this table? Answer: 0.88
